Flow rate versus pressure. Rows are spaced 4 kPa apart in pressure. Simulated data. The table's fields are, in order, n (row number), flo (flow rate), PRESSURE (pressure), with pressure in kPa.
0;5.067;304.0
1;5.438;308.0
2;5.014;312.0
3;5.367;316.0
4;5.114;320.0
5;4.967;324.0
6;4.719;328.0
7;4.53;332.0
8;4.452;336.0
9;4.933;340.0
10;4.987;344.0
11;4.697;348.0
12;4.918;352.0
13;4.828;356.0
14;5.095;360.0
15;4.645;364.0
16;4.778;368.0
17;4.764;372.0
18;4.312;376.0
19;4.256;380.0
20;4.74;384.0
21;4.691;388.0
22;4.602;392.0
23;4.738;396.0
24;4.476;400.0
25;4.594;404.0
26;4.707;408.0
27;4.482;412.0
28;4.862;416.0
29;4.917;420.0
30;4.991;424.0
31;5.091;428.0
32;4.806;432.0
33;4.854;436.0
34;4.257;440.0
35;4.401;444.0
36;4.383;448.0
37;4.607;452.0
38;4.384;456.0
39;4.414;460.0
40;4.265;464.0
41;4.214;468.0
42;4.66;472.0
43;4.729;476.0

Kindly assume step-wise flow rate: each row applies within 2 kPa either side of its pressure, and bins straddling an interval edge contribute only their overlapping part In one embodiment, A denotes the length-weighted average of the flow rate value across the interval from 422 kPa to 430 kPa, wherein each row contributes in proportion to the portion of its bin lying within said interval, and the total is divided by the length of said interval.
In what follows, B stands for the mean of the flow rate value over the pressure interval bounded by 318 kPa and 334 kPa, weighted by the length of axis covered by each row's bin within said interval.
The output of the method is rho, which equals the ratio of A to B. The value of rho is 1.04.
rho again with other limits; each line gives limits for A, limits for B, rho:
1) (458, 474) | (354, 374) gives 0.91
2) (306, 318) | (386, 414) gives 1.14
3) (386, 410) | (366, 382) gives 1.02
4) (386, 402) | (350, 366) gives 0.95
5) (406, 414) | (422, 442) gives 0.96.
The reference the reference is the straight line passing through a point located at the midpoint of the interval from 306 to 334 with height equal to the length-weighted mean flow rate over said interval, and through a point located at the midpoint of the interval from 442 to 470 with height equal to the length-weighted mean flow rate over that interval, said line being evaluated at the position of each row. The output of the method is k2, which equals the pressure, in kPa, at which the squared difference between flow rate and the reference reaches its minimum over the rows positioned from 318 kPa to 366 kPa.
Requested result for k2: 340.0 kPa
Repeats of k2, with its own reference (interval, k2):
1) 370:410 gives 388.0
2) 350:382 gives 372.0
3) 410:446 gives 444.0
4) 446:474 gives 456.0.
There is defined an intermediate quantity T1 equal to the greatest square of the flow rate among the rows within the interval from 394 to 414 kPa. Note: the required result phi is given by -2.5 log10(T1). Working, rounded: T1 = 22.4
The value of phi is -3.38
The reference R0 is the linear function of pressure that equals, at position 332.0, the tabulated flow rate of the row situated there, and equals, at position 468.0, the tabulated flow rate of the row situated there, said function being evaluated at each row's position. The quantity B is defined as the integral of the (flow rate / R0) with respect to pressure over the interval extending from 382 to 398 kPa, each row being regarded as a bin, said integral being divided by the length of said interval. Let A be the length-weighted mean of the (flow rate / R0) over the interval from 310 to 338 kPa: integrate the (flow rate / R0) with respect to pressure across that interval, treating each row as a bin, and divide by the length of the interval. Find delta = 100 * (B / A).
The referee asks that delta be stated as 100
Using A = 1.07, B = 1.068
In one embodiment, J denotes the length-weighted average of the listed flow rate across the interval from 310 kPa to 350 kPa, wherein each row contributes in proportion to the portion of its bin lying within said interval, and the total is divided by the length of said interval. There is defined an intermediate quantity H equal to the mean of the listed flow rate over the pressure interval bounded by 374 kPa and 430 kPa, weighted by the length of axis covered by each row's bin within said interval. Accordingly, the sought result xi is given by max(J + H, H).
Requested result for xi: 9.55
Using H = 4.68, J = 4.88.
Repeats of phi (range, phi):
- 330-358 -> -3.49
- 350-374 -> -3.54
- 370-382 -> -3.39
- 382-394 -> -3.38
